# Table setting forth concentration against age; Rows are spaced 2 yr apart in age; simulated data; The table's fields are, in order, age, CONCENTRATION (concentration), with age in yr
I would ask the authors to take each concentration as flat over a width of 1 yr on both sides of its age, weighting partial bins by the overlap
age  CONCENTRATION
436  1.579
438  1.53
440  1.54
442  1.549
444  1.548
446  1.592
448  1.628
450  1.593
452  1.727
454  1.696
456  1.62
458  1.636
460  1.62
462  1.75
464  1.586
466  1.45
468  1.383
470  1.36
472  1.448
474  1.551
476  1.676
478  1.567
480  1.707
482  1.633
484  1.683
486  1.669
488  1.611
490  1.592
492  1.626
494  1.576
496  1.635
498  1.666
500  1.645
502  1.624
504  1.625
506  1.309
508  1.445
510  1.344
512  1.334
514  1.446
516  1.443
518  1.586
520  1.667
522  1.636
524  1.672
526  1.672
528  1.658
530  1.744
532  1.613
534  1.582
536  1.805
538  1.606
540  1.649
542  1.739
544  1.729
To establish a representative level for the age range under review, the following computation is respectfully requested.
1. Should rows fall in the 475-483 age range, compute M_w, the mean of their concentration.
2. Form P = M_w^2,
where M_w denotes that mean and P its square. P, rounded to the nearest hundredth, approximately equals 2.71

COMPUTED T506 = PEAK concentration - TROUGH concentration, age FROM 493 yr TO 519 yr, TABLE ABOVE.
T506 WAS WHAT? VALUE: 0.357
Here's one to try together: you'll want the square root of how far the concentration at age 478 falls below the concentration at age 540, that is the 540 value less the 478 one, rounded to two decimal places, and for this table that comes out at 0.29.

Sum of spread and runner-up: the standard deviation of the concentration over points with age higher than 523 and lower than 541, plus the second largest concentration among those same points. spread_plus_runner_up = 1.81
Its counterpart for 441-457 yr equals 1.76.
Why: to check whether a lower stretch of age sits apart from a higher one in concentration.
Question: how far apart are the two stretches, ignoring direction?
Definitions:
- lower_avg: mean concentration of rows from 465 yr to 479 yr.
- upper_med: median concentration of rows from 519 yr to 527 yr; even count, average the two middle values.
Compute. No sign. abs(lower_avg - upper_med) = 0.18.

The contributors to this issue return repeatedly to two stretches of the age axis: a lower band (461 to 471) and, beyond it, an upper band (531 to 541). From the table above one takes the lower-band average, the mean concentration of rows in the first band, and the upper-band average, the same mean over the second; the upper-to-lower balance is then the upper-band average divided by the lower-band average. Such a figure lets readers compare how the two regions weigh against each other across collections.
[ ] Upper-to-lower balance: 1.10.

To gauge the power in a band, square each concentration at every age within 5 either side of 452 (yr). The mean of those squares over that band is 2.73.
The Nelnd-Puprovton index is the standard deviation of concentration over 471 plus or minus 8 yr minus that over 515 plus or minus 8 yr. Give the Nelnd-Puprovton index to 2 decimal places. -0.02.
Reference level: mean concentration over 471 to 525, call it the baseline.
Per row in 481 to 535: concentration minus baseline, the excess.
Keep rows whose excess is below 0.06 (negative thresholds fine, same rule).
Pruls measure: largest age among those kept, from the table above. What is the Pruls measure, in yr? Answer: 534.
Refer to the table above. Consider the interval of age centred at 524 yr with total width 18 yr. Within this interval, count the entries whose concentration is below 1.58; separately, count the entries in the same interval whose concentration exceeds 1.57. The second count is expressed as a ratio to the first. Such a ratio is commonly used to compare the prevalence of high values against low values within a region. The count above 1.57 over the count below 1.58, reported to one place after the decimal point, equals 8.0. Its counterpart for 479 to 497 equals 9.0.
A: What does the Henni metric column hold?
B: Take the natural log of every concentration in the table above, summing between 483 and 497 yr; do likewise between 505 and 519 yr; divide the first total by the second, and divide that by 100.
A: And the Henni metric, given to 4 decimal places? 0.0141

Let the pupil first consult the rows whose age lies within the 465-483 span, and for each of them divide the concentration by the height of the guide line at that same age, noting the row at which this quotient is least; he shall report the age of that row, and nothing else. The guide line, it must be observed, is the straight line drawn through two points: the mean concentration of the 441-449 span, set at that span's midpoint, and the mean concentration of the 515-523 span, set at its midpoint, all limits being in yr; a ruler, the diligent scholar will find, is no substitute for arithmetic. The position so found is 470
